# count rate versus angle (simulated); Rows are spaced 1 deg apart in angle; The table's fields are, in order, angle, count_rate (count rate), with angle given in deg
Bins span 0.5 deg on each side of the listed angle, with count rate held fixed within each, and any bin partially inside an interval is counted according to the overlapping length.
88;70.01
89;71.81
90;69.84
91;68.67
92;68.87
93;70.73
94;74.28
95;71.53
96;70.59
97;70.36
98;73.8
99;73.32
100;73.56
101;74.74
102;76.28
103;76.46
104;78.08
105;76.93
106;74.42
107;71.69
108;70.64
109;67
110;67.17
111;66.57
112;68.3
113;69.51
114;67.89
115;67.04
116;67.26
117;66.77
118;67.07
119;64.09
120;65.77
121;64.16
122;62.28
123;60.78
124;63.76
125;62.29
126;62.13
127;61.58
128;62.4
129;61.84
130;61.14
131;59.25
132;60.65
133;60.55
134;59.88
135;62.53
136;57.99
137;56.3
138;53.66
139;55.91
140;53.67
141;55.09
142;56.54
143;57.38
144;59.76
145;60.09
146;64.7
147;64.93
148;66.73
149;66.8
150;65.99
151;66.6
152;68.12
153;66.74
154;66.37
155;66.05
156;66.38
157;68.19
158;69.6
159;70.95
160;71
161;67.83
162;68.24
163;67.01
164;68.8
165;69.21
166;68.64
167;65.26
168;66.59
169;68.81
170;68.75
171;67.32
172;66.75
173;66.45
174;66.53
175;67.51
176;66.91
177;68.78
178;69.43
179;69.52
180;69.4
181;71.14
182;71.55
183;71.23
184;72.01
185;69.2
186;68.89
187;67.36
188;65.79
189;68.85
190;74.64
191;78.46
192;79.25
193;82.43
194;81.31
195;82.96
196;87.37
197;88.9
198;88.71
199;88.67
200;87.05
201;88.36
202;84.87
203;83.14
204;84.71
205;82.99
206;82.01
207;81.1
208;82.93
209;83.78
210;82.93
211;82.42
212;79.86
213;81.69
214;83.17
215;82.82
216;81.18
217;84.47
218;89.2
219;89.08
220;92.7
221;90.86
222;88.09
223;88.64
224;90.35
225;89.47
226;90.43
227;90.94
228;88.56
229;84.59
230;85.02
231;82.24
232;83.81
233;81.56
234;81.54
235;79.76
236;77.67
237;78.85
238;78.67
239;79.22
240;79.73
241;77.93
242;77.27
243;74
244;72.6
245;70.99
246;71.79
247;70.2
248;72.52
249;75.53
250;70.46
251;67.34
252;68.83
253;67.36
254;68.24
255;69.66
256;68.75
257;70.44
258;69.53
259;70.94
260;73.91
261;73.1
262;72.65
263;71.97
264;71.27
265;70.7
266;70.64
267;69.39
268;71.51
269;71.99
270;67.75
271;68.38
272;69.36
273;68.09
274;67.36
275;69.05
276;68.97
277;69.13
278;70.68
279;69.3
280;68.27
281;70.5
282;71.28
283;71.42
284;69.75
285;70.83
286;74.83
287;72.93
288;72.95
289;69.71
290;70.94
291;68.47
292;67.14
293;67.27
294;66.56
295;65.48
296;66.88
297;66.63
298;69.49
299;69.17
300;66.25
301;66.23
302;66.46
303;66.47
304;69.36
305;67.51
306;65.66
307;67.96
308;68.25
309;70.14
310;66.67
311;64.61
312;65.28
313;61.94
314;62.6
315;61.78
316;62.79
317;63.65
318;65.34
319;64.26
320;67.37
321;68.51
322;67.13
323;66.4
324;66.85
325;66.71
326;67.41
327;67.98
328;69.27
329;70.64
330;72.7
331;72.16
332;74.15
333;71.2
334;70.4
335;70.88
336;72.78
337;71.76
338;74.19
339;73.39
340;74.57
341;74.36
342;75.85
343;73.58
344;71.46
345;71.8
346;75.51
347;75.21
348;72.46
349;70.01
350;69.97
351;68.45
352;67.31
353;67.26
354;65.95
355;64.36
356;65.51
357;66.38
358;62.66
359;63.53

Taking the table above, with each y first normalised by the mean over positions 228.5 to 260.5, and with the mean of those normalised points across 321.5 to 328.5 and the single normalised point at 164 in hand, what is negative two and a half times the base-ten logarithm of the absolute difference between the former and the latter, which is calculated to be 4.3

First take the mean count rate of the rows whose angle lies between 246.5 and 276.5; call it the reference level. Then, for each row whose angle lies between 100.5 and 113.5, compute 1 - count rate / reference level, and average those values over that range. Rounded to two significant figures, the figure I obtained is -0.028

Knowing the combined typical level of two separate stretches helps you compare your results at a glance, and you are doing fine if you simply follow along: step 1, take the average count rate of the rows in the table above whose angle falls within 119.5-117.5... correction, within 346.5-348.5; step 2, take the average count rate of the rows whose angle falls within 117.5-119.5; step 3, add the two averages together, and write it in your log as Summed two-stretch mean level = 139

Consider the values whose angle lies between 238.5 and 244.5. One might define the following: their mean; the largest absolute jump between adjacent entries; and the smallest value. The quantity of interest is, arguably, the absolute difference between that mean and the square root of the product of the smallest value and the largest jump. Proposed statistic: 61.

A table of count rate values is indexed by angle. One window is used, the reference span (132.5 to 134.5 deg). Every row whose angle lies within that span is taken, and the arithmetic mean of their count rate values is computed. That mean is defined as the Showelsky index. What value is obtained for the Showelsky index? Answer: 60.2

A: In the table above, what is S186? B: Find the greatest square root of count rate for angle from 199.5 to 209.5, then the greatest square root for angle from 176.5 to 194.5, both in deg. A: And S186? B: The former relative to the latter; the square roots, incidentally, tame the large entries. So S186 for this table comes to 1.04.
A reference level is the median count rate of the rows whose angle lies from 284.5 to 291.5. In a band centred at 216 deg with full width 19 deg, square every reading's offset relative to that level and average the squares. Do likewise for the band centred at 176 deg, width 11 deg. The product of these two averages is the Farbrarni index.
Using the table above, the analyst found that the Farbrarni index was 2267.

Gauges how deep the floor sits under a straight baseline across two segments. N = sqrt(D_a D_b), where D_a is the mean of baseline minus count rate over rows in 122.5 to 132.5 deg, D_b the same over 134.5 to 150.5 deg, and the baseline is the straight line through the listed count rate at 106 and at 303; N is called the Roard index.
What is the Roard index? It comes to 12.5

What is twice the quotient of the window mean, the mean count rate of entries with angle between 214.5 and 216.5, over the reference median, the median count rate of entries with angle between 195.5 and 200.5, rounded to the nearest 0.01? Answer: 1.85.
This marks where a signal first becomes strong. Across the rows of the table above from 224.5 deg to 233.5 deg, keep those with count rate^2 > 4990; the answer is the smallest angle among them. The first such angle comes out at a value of 225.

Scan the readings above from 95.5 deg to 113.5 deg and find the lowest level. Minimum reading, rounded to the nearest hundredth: 66.57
